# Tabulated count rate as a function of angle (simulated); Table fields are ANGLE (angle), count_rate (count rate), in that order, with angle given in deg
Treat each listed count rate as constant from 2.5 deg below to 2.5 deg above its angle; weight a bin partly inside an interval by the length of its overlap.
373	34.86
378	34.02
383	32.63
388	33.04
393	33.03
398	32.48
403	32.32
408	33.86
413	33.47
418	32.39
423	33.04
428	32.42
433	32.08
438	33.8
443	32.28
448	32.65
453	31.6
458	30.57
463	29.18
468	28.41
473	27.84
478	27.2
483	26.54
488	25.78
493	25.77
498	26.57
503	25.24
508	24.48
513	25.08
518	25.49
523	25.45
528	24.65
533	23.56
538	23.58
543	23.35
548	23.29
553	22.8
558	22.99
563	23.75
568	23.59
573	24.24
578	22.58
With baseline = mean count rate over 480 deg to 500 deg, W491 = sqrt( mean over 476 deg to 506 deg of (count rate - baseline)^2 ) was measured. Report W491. 1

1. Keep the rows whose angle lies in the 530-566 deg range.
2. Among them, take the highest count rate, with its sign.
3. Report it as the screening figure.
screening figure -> 23.75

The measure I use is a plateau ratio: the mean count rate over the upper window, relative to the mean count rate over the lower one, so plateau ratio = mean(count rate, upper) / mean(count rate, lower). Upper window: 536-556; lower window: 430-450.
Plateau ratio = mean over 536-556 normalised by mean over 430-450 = 0.711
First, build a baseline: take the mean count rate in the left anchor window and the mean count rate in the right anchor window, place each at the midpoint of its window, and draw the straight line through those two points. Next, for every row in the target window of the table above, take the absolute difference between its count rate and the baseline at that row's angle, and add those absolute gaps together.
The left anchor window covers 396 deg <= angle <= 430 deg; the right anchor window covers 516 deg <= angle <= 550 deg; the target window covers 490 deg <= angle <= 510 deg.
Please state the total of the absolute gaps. 4.1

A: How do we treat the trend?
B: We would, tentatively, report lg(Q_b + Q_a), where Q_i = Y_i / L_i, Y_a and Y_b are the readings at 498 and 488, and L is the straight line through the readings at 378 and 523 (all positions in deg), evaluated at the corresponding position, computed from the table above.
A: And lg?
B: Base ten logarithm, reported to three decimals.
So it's 0.284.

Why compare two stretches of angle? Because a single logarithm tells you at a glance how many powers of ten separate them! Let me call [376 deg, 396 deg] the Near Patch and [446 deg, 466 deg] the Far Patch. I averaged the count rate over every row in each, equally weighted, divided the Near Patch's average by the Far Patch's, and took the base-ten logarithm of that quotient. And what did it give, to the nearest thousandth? 0.030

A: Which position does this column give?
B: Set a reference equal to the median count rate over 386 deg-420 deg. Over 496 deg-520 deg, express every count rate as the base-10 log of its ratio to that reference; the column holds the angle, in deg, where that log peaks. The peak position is 498 deg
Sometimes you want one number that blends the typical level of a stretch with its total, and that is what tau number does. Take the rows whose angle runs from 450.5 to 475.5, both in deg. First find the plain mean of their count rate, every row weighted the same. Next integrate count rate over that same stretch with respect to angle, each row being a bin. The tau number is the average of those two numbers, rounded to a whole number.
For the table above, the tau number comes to 384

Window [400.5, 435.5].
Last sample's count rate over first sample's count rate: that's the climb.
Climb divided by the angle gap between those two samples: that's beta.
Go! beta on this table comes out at -0.008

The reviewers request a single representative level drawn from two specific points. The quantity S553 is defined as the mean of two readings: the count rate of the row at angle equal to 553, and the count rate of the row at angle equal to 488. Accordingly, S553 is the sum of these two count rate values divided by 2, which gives 24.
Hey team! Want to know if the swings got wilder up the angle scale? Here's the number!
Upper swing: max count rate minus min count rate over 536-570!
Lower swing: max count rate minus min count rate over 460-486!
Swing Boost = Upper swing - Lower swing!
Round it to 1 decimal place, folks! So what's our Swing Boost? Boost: -1.7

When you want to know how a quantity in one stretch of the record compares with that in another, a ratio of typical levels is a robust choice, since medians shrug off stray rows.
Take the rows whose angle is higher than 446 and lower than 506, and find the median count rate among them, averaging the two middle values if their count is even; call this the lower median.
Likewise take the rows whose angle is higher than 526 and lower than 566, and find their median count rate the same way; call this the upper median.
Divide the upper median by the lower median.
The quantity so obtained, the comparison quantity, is 0.85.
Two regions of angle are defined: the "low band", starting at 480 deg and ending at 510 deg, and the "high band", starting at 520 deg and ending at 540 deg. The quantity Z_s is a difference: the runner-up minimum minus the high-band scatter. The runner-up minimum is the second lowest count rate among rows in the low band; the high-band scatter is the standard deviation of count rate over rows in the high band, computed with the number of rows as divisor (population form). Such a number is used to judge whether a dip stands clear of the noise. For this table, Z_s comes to 24.4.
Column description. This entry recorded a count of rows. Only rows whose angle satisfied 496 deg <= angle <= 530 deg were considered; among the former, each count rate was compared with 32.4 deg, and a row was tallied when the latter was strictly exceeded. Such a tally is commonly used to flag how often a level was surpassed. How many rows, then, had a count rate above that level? 0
